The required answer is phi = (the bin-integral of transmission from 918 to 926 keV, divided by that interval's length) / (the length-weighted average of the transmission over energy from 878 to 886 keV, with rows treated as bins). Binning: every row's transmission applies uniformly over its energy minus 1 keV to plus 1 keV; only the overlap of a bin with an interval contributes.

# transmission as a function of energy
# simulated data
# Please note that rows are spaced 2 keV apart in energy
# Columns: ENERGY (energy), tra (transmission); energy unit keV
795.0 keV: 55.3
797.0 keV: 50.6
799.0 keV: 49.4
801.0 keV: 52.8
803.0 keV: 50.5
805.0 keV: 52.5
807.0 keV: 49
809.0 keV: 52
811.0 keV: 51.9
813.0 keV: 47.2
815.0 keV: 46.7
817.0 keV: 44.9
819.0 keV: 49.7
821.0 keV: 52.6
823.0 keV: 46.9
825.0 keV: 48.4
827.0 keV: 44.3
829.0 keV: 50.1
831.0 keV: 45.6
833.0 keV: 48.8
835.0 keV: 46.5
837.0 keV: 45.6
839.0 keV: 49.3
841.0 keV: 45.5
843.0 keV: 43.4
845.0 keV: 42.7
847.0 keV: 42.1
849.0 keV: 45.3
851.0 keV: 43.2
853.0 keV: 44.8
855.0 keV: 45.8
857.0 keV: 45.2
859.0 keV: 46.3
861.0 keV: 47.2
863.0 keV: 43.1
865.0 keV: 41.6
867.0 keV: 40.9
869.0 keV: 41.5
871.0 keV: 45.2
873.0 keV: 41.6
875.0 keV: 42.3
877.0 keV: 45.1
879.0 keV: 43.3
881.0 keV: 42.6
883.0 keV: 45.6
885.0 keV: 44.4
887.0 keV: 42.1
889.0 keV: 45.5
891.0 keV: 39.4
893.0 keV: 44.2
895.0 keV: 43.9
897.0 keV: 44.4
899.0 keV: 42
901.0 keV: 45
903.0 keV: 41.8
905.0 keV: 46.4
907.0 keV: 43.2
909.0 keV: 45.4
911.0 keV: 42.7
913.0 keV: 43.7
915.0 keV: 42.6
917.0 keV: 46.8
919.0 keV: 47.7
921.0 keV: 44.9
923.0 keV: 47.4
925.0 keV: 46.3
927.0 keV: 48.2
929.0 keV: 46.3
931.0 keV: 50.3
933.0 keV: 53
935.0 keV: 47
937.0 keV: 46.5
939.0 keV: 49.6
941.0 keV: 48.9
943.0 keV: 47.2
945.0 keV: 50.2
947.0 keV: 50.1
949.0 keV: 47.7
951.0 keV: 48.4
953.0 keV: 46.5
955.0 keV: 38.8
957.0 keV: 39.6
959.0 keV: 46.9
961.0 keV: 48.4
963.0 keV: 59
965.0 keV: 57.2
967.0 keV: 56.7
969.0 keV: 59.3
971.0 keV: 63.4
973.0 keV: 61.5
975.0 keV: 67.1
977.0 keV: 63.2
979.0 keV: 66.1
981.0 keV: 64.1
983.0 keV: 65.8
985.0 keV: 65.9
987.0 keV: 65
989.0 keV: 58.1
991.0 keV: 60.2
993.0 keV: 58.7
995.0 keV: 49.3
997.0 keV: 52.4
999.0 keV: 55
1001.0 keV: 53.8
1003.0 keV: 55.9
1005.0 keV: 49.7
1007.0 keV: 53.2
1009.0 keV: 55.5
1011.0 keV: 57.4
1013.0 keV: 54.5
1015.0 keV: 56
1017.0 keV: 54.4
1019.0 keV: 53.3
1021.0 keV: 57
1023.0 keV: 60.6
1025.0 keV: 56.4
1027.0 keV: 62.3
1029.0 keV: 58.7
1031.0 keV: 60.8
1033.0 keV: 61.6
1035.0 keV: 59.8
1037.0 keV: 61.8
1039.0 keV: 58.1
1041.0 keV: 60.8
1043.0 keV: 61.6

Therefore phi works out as 1.06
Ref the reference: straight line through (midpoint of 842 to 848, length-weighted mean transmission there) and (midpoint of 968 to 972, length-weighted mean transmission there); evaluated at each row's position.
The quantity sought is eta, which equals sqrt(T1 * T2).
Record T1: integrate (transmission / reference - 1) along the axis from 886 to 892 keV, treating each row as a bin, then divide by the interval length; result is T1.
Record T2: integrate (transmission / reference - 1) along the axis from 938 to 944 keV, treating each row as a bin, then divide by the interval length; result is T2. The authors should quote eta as 0.145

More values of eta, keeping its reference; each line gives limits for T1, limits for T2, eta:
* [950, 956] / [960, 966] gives 0.148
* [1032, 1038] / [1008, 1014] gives 0.156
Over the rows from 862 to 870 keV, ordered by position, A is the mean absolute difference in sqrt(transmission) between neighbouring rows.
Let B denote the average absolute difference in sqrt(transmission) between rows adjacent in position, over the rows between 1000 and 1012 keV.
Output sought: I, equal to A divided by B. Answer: 0.33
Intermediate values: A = 0.07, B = 0.22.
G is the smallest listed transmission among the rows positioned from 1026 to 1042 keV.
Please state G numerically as 58.1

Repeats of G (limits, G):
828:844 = 43.4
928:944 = 46.3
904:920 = 42.6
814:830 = 44.3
